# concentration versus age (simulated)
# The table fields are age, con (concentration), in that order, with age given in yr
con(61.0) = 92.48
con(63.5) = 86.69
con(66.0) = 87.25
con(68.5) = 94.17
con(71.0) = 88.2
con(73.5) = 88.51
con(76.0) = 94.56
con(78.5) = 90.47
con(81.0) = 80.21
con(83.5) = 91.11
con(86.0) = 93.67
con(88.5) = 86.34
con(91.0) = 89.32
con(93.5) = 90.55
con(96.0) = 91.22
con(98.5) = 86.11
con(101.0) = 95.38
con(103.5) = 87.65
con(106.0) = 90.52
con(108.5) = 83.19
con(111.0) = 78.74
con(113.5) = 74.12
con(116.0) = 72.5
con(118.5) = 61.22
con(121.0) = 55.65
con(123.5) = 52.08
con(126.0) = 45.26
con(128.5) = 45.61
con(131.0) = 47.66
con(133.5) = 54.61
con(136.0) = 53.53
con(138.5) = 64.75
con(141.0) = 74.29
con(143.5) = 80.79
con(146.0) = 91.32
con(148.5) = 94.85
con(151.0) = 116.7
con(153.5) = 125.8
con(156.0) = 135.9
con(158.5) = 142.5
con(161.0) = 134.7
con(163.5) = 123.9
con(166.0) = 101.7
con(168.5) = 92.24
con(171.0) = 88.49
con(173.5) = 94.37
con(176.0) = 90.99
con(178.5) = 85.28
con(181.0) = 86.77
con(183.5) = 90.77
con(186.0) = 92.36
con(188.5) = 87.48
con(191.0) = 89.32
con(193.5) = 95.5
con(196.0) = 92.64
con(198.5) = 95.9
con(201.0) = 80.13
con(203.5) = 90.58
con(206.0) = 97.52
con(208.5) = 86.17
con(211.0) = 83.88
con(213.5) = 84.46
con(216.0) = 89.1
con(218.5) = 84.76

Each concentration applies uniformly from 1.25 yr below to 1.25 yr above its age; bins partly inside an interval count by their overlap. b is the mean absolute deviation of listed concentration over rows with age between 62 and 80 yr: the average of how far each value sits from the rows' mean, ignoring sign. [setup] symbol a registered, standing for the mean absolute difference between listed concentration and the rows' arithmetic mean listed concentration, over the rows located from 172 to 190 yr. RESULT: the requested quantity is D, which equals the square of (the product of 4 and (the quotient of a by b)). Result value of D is 17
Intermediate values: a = 3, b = 3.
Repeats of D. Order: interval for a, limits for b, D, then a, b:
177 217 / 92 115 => 9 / 4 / 5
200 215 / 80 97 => 33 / 5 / 3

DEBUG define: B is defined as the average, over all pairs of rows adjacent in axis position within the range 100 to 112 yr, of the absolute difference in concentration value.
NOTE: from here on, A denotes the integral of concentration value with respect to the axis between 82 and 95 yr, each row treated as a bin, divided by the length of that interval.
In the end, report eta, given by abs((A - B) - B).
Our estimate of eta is 79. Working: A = 90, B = 5.6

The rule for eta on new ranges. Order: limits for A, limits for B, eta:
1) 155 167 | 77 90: 113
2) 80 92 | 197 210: 66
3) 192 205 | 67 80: 83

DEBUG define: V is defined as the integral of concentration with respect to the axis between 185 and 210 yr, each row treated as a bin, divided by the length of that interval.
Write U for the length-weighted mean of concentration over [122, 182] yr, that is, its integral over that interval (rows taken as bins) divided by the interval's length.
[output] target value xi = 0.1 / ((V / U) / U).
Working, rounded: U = 88.4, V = 91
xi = 8.6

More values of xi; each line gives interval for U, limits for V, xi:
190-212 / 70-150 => 10.5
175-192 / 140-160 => 7.3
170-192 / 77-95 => 9.0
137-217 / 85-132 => 12.3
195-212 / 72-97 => 9.0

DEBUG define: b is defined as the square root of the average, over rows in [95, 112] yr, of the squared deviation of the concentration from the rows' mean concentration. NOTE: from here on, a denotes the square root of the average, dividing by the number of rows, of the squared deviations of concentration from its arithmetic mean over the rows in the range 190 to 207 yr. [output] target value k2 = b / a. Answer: 0.9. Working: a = 5.4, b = 5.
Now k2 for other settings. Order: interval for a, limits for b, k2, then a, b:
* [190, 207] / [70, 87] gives 0.8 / 5.4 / 4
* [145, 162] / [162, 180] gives 0.6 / 18.8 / 12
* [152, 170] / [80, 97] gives 0.2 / 17.3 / 4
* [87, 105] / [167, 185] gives 1.0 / 3.0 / 3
